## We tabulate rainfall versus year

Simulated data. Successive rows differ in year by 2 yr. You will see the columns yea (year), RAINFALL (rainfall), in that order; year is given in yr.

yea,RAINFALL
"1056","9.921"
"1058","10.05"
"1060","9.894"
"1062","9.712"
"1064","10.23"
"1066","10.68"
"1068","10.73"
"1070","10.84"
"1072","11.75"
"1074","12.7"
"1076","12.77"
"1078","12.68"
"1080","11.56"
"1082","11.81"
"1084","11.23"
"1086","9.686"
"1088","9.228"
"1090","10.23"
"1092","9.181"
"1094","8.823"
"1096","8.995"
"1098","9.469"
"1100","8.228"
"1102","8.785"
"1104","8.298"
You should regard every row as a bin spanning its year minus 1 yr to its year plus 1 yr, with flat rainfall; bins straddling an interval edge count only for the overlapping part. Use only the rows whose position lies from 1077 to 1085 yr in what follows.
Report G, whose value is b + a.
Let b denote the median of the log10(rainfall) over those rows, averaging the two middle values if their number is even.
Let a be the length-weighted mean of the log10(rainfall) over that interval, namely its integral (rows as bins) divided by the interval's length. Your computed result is 2.14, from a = 1.07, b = 1.07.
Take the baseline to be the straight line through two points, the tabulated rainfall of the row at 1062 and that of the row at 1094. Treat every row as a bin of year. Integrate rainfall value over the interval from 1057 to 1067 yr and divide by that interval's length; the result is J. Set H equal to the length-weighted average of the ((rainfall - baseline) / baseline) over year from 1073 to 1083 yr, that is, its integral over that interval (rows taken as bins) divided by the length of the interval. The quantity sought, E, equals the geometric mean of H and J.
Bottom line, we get 1.8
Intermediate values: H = 0.33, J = 10.1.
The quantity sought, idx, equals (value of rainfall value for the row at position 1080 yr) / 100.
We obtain 0.116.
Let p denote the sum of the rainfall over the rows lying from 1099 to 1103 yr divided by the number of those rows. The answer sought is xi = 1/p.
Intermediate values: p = 8.5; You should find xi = 0.118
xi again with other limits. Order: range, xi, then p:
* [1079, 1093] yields 0.096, 10.4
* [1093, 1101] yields 0.113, 8.9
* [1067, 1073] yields 0.090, 11.1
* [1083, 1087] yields 0.096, 10.5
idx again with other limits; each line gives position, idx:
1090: 0.102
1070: 0.108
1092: 0.092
